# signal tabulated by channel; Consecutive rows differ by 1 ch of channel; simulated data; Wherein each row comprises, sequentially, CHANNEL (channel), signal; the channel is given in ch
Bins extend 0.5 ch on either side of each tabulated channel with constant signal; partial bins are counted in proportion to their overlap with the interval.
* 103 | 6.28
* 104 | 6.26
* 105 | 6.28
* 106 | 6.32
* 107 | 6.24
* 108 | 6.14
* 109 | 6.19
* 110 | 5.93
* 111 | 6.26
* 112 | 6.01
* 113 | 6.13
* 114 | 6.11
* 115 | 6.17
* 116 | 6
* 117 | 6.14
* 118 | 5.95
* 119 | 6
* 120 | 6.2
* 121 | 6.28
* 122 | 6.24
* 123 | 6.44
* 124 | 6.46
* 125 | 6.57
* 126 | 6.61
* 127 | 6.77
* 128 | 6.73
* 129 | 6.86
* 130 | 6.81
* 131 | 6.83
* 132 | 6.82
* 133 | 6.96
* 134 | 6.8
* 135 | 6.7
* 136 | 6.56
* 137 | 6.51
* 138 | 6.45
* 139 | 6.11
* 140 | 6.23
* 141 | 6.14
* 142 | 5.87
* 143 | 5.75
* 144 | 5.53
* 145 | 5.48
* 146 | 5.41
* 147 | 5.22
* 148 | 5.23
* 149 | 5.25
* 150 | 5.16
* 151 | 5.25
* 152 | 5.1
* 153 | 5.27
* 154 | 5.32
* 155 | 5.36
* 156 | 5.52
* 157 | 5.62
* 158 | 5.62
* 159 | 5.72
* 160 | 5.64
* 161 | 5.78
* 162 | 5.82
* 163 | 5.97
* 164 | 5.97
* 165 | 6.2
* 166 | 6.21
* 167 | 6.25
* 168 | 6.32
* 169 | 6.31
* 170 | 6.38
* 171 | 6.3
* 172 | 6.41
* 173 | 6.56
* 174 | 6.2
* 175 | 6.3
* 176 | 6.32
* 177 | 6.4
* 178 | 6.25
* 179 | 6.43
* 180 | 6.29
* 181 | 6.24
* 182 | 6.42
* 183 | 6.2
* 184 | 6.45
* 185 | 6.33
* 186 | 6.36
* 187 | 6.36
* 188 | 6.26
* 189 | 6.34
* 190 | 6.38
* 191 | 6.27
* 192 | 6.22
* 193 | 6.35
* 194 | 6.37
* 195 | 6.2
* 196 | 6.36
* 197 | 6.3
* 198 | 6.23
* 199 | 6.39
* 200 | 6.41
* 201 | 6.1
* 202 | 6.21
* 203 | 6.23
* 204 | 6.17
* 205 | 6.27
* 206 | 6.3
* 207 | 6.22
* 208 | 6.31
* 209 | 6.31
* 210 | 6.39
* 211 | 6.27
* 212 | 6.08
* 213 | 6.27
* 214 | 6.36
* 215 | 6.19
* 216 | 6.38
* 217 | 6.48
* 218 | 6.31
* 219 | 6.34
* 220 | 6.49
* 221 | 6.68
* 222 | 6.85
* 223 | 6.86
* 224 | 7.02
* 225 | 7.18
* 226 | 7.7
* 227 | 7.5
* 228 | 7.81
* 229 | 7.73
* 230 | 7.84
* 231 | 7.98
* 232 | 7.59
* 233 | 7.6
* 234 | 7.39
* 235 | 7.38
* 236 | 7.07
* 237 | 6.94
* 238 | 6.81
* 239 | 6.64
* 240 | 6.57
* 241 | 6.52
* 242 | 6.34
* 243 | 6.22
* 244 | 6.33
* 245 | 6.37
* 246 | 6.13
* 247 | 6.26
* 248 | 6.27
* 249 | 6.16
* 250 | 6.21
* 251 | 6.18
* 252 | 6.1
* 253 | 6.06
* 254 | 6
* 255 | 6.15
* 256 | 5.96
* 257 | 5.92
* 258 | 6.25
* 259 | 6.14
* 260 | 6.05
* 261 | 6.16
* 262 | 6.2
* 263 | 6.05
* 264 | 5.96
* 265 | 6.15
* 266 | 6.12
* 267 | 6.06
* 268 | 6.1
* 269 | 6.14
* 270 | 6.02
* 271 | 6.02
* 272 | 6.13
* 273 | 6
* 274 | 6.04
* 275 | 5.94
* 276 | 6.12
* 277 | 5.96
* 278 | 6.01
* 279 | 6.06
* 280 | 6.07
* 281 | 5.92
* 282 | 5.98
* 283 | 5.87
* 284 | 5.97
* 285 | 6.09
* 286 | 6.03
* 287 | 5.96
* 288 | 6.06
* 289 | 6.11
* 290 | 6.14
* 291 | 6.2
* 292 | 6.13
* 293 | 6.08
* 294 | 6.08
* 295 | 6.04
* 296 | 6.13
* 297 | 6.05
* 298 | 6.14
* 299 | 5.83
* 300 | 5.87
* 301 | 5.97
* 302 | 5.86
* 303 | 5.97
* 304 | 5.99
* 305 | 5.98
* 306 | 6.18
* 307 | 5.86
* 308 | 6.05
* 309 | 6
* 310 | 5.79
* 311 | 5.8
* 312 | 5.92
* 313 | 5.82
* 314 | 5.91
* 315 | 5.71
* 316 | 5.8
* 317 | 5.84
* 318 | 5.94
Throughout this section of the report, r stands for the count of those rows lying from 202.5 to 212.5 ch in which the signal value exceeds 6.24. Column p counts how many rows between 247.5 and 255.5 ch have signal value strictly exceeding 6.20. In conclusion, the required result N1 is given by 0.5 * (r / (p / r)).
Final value 9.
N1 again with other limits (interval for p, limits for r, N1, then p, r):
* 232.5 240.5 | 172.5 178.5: 2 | 8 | 5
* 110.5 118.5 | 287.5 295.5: 0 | 1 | 0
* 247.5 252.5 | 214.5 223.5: 16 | 2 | 8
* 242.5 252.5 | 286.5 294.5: 0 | 6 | 0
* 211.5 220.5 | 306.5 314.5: 0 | 7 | 0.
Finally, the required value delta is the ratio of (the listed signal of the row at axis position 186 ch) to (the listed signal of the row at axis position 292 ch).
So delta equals 1.04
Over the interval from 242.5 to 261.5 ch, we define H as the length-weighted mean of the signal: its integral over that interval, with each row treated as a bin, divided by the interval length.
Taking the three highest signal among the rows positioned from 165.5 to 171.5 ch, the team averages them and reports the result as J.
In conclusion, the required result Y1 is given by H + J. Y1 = 12.5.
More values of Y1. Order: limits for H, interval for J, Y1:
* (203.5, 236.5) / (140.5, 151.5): 12.7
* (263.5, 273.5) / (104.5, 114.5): 12.4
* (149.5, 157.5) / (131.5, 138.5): 12.2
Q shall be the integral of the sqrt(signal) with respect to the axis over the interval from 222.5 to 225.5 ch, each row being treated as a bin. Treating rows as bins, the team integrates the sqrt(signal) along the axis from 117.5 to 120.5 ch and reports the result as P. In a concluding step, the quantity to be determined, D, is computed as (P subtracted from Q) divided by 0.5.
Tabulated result 1.1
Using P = 7.38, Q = 7.95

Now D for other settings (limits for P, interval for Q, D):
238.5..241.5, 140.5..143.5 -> -0.8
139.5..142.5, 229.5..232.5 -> 2.0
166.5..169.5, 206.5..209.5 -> 0.0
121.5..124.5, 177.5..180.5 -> -0.1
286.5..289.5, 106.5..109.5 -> 0.2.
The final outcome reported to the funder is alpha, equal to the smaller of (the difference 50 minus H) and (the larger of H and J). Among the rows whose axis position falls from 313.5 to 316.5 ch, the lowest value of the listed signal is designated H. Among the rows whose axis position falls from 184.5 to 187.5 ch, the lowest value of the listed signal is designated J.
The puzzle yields 6.3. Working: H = 5.71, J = 6.33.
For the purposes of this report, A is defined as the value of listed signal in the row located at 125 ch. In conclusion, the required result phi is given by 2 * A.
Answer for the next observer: 13.1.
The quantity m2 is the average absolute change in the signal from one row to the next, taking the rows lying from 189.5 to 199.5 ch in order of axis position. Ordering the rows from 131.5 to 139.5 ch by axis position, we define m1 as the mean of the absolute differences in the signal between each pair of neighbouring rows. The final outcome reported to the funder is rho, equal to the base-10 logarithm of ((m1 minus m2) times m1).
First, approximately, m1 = 0.141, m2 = 0.103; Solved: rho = -2.27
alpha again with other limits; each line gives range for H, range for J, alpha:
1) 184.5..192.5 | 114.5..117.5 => 6.2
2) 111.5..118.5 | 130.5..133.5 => 6.8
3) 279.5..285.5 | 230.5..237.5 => 6.9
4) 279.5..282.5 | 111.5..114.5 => 6.0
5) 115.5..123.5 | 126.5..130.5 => 6.7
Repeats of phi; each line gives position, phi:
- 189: 12.7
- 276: 12.2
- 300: 11.7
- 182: 12.8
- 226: 15.4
